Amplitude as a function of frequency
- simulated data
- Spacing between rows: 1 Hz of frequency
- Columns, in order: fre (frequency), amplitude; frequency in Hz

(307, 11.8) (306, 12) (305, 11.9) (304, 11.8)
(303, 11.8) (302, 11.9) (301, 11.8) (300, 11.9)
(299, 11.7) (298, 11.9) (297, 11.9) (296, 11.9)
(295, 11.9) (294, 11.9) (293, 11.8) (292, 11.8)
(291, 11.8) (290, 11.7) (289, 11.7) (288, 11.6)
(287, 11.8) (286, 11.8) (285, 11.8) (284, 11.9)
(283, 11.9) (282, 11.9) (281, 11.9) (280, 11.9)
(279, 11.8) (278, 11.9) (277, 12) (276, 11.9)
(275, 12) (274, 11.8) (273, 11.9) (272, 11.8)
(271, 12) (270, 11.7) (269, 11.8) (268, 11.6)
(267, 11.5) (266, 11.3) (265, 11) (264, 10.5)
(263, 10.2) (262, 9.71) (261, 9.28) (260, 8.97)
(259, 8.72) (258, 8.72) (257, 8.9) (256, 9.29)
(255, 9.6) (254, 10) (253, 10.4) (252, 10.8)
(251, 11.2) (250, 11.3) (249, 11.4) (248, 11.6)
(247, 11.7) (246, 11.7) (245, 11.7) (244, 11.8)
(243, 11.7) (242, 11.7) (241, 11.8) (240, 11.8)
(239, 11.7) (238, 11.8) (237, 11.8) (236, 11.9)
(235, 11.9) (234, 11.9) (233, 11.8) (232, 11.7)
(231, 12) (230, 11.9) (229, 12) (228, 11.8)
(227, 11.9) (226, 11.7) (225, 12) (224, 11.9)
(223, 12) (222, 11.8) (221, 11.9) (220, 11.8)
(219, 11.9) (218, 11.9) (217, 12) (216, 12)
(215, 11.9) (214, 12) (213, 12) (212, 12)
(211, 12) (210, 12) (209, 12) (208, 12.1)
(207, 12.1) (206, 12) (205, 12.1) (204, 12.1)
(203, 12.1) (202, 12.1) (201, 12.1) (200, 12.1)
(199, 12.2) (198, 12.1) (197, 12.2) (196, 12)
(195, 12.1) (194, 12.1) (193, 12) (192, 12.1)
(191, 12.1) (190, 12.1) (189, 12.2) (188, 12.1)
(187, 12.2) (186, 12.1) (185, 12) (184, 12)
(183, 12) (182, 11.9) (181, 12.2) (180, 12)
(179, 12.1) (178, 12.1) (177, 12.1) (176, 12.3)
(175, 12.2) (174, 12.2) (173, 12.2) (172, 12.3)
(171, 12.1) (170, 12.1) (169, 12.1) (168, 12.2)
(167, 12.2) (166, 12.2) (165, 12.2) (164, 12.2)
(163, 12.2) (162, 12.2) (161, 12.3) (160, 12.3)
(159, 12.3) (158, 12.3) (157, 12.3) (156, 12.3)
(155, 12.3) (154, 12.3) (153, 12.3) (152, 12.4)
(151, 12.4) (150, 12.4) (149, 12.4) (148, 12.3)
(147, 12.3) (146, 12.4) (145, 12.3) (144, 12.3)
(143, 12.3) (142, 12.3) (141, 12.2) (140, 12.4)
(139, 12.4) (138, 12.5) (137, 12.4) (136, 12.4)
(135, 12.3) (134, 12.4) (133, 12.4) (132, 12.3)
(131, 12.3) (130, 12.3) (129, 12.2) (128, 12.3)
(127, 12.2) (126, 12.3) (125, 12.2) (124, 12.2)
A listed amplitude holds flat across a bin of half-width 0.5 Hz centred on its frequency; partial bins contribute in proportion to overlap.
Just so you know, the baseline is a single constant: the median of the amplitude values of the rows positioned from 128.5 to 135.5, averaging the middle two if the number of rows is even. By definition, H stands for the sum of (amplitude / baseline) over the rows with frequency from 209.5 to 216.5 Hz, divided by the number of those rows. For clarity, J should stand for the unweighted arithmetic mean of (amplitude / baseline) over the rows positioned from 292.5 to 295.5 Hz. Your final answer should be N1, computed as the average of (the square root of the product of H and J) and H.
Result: 0.97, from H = 0.97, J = 0.96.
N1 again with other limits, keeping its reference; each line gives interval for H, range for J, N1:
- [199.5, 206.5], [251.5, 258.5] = 0.93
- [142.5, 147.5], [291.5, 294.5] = 0.99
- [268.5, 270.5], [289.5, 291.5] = 0.96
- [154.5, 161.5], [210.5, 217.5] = 0.99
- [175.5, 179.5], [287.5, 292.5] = 0.98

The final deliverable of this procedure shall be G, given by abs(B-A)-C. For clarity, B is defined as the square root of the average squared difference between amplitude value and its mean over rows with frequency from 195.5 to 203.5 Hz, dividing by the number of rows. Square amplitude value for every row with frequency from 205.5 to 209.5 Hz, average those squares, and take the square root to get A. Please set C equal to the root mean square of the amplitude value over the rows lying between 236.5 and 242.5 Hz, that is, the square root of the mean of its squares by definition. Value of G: 0.22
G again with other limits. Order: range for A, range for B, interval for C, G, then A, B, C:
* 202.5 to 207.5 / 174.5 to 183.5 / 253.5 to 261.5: 2.77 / 12.1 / 0.115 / 9.2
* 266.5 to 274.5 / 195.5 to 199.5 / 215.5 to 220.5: -0.24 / 11.8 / 0.083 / 11.9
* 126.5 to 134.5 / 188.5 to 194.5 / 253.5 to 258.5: 2.93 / 12.3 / 0.058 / 9.3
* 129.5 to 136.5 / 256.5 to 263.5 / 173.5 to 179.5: -0.34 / 12.3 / 0.517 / 12.2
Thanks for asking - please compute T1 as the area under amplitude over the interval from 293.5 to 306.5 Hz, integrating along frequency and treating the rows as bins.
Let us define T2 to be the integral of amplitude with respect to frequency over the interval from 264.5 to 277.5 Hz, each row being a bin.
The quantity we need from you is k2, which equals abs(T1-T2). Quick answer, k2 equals 2.0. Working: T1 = 154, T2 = 152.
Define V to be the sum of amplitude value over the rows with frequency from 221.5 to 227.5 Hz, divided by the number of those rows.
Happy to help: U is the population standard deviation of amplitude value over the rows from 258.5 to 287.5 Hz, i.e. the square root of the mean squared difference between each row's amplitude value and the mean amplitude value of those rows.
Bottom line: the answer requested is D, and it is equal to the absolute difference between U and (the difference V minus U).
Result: 9.95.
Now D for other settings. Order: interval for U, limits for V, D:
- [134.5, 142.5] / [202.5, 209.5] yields 11.90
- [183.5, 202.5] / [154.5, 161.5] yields 12.17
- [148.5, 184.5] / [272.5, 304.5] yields 11.60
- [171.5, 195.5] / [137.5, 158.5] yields 12.14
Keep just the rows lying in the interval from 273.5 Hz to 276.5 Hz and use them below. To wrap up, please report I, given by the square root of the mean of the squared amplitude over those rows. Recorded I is 11.9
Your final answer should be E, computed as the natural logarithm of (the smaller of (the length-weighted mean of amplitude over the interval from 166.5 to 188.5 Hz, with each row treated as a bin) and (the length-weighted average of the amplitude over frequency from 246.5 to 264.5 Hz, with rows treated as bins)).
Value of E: 2.32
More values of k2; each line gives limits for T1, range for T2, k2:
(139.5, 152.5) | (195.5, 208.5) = 3.1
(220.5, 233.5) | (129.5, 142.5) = 6.2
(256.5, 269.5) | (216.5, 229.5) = 22.4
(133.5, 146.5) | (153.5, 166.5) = 1.2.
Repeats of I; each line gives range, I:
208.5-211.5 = 12.0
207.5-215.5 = 12.0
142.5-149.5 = 12.3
